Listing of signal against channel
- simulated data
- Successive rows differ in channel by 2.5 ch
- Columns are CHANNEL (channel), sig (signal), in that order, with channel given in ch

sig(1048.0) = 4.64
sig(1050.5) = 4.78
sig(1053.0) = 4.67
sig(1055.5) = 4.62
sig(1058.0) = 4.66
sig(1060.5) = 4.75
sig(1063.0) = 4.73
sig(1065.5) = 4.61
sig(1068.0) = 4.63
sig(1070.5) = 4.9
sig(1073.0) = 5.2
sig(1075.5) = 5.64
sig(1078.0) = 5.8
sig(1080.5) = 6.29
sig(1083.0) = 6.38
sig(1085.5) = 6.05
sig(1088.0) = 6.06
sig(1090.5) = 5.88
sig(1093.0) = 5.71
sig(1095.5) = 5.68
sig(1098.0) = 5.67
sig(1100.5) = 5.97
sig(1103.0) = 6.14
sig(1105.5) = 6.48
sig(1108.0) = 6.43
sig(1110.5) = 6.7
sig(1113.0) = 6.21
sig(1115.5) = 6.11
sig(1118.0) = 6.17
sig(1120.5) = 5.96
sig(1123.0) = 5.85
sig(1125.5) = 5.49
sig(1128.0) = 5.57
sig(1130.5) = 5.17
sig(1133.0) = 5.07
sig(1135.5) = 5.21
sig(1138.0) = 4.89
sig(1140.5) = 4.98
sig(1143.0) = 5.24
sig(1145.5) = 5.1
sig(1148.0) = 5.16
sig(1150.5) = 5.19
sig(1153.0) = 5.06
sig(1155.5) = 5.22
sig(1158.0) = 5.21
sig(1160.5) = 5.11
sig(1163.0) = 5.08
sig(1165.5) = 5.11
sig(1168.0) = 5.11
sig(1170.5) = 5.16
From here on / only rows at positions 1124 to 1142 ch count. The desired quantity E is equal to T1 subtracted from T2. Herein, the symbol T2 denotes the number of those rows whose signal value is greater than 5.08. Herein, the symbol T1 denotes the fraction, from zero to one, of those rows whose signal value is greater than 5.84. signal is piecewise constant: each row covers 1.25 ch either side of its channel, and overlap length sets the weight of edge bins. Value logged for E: 4.0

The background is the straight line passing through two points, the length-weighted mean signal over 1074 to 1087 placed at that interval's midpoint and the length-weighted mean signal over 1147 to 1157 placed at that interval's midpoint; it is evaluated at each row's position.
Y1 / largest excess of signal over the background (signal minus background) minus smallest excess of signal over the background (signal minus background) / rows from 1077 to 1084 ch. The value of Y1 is 0.64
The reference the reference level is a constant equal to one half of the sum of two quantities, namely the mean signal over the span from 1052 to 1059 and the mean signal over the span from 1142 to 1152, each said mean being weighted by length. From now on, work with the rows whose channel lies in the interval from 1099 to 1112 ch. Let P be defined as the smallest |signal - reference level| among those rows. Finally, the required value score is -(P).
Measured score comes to -1.1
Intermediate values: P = 1.1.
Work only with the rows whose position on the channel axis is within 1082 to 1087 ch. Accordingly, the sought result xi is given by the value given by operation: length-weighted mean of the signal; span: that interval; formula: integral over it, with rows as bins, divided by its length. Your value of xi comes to 6.2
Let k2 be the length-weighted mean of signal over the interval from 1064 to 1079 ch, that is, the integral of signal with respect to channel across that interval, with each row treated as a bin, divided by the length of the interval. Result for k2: 5.11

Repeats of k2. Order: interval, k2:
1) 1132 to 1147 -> 5.08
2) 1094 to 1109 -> 6.05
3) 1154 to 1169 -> 5.14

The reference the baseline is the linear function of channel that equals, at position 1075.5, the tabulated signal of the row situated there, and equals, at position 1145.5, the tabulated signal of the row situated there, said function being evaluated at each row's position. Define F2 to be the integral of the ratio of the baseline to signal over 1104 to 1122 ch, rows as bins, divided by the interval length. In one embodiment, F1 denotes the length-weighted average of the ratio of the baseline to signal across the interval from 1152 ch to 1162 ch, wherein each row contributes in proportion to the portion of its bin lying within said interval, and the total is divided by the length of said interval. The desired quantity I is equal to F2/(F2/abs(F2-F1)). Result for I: 0.12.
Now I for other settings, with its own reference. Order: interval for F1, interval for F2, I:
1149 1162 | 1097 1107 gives 0.08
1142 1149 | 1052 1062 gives 0.25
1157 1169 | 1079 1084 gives 0.08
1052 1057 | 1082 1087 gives 0.35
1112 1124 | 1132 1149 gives 0.13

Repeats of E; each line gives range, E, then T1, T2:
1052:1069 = 0.0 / 0.0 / 0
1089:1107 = 6.4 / 0.6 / 7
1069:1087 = 5.6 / 0.4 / 6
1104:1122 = 6.0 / 1.0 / 7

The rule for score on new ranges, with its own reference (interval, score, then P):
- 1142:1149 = -0.2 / 0.2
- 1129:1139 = 0.0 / 0.0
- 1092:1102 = -0.8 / 0.8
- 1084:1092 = -1.0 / 1.0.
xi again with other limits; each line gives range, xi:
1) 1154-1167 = 5.1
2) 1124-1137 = 5.3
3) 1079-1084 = 6.3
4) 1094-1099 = 5.7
